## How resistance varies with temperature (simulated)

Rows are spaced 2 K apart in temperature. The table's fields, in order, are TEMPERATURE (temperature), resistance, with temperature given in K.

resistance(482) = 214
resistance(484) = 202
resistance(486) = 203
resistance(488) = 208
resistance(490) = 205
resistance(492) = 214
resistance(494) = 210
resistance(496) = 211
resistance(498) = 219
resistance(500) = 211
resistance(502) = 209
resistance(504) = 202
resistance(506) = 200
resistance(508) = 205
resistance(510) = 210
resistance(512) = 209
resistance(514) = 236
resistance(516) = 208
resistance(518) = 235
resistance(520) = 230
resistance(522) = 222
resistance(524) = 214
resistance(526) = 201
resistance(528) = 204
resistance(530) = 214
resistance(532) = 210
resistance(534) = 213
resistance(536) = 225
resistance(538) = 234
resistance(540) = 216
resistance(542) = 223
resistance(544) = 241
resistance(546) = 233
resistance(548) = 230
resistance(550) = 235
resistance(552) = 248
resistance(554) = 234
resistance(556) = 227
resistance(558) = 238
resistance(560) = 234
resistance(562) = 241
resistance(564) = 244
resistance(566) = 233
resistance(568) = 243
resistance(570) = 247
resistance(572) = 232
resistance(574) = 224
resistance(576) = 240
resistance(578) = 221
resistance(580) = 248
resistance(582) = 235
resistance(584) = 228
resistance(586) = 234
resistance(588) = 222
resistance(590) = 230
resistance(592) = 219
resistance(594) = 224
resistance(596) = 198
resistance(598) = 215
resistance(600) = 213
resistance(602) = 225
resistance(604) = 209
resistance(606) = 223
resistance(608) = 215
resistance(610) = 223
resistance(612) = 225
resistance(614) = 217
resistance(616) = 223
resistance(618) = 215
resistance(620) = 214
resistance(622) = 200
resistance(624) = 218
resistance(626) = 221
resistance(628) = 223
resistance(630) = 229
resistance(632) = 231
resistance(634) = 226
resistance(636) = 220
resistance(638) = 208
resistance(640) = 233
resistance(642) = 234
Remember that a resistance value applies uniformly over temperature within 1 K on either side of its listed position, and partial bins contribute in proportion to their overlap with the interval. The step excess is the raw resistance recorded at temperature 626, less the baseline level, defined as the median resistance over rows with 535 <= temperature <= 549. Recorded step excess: -9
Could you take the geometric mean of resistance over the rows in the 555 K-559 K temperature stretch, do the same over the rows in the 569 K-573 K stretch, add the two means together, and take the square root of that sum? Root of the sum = 21.7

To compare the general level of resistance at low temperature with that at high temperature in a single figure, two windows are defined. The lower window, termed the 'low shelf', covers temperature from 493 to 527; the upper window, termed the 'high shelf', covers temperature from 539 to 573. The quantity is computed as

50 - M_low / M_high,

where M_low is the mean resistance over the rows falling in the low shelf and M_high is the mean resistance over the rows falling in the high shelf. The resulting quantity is 49.1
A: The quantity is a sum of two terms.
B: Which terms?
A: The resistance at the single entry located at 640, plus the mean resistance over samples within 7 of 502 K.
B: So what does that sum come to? 441.1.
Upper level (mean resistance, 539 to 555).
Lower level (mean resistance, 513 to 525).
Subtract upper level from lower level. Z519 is -8.3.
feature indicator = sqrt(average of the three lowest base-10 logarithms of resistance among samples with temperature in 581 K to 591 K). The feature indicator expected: 1.53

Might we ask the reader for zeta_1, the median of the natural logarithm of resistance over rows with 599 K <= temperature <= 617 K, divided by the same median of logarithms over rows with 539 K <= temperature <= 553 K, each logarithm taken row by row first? 0.992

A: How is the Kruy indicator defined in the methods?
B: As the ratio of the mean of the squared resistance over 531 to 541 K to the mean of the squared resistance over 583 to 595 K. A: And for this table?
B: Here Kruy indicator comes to 0.94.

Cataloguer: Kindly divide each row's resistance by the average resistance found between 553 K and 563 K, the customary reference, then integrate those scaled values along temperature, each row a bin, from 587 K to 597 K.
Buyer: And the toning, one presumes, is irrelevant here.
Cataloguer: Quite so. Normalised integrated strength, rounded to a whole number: 9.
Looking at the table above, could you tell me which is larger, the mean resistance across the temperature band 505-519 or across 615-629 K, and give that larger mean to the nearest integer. 216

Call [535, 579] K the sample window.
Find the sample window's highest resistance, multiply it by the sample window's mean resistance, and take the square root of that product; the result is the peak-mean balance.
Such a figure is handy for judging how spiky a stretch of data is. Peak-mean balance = 241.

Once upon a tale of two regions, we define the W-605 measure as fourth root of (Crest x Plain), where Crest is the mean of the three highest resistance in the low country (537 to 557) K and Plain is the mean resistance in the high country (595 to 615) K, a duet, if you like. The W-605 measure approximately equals 15.1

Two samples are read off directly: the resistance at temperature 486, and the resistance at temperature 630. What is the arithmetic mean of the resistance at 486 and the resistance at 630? 216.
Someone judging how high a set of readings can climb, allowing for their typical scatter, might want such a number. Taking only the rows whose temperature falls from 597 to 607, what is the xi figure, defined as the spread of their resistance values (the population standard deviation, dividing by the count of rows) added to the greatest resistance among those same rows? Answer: 231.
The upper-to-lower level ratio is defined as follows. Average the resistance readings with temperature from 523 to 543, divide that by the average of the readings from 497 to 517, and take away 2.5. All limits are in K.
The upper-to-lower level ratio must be -1.48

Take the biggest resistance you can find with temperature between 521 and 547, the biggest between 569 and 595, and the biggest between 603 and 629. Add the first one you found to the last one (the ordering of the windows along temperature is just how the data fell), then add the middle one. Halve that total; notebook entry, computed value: 357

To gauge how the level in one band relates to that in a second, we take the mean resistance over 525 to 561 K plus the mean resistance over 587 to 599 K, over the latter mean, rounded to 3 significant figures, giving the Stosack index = 2.03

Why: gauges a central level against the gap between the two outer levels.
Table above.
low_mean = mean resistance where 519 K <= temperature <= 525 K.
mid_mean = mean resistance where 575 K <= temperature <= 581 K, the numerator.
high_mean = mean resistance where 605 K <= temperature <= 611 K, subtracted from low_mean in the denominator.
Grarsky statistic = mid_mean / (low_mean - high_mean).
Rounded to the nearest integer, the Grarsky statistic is 142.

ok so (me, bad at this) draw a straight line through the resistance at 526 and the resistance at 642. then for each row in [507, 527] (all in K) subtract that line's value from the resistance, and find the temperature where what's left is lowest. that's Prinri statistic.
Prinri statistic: 526 K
